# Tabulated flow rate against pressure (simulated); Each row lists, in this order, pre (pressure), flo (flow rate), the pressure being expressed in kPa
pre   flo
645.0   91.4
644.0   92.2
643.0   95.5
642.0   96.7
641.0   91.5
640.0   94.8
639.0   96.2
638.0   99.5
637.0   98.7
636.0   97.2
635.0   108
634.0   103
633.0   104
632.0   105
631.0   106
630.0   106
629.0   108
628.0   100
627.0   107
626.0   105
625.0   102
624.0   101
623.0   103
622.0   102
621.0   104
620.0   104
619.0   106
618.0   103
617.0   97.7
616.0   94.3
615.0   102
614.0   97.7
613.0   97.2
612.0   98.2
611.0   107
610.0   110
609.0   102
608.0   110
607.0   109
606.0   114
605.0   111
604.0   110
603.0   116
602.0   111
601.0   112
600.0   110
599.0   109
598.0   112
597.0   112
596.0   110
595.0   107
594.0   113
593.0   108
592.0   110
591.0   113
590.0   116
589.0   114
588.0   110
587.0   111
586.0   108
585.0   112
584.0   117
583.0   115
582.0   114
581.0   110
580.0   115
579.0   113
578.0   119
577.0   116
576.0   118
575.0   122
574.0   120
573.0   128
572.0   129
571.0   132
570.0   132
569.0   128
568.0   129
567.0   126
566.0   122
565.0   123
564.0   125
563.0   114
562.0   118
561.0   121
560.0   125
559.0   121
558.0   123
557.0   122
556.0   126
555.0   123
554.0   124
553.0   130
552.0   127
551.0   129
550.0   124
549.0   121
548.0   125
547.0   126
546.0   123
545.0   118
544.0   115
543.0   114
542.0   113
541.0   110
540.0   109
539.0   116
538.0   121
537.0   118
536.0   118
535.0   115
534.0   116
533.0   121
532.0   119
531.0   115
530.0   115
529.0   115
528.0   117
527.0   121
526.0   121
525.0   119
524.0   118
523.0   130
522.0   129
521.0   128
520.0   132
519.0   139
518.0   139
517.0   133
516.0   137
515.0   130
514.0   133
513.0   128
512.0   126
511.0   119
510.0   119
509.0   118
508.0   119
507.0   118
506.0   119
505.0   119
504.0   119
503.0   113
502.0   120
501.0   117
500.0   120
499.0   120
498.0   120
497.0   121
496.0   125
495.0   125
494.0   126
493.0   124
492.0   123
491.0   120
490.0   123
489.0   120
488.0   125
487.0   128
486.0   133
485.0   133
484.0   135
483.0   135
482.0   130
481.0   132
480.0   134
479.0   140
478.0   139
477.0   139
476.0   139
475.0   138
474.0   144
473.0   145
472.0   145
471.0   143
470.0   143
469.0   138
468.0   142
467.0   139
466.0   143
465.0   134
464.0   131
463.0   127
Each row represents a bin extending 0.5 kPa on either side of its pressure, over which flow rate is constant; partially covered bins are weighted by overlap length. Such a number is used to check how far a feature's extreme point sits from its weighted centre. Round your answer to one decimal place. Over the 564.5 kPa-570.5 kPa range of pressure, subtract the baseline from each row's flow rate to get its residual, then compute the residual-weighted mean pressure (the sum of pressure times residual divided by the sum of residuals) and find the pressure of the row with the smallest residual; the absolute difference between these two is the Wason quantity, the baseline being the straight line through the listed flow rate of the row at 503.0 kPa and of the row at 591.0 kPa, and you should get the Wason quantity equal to 1.9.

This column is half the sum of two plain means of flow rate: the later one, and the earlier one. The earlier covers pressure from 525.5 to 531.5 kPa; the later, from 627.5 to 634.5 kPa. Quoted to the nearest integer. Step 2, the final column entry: 111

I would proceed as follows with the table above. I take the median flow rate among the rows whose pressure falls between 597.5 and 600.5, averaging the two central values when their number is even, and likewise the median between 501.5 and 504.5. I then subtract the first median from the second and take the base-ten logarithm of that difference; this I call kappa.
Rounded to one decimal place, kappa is 1.0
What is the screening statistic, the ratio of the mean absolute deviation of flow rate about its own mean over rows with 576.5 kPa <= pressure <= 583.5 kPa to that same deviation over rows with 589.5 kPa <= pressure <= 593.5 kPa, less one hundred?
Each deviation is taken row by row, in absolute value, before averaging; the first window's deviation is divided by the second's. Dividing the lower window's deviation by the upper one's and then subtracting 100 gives -99.3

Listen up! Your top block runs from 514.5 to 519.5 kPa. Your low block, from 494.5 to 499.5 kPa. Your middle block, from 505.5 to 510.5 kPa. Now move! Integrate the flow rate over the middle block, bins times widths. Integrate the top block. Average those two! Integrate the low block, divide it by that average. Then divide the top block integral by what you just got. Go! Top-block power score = 705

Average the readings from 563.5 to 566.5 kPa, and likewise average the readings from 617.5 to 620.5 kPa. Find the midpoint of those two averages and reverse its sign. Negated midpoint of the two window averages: -114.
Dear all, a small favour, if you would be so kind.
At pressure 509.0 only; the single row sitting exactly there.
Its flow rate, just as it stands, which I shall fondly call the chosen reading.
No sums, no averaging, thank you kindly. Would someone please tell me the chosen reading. 118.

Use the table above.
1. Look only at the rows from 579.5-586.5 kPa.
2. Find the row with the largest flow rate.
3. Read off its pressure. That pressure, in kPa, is 584.0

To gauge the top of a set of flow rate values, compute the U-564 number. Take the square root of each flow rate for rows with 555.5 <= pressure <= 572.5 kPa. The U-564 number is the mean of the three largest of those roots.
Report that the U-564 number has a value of 11.4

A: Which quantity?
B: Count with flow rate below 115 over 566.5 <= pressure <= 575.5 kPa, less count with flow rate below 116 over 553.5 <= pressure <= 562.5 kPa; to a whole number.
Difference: 0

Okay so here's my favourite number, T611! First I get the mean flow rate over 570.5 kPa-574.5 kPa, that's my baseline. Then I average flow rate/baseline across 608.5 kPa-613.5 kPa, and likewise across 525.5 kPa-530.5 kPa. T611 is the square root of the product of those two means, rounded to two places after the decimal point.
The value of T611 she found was 0.87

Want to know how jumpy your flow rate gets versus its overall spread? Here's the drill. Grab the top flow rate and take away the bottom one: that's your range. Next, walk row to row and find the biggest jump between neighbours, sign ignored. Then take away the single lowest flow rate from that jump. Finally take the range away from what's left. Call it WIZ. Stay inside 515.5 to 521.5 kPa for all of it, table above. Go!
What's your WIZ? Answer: -132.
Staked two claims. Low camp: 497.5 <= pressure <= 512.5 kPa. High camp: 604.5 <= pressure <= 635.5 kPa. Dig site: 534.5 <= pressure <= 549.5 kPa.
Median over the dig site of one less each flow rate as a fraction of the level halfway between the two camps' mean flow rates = -0.06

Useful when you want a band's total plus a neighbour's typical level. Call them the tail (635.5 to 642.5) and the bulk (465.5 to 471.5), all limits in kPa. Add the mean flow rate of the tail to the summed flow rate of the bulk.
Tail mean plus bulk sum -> 944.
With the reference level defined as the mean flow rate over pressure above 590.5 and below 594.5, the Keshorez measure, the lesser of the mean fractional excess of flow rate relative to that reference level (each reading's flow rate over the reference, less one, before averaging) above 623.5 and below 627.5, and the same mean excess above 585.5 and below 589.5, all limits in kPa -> -0.07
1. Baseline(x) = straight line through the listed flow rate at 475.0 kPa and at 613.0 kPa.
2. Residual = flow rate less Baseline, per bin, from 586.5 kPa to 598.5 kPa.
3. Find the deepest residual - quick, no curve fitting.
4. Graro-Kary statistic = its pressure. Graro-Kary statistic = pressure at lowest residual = 595.0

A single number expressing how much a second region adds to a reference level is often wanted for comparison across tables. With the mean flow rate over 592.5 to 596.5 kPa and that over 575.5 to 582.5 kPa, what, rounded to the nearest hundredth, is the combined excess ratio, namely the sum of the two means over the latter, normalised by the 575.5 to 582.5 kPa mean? 1.95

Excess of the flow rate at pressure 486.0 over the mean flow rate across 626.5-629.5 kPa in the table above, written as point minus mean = 28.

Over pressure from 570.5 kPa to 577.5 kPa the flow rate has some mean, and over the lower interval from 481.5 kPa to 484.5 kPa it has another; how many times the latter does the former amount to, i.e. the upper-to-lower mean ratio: 0.93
